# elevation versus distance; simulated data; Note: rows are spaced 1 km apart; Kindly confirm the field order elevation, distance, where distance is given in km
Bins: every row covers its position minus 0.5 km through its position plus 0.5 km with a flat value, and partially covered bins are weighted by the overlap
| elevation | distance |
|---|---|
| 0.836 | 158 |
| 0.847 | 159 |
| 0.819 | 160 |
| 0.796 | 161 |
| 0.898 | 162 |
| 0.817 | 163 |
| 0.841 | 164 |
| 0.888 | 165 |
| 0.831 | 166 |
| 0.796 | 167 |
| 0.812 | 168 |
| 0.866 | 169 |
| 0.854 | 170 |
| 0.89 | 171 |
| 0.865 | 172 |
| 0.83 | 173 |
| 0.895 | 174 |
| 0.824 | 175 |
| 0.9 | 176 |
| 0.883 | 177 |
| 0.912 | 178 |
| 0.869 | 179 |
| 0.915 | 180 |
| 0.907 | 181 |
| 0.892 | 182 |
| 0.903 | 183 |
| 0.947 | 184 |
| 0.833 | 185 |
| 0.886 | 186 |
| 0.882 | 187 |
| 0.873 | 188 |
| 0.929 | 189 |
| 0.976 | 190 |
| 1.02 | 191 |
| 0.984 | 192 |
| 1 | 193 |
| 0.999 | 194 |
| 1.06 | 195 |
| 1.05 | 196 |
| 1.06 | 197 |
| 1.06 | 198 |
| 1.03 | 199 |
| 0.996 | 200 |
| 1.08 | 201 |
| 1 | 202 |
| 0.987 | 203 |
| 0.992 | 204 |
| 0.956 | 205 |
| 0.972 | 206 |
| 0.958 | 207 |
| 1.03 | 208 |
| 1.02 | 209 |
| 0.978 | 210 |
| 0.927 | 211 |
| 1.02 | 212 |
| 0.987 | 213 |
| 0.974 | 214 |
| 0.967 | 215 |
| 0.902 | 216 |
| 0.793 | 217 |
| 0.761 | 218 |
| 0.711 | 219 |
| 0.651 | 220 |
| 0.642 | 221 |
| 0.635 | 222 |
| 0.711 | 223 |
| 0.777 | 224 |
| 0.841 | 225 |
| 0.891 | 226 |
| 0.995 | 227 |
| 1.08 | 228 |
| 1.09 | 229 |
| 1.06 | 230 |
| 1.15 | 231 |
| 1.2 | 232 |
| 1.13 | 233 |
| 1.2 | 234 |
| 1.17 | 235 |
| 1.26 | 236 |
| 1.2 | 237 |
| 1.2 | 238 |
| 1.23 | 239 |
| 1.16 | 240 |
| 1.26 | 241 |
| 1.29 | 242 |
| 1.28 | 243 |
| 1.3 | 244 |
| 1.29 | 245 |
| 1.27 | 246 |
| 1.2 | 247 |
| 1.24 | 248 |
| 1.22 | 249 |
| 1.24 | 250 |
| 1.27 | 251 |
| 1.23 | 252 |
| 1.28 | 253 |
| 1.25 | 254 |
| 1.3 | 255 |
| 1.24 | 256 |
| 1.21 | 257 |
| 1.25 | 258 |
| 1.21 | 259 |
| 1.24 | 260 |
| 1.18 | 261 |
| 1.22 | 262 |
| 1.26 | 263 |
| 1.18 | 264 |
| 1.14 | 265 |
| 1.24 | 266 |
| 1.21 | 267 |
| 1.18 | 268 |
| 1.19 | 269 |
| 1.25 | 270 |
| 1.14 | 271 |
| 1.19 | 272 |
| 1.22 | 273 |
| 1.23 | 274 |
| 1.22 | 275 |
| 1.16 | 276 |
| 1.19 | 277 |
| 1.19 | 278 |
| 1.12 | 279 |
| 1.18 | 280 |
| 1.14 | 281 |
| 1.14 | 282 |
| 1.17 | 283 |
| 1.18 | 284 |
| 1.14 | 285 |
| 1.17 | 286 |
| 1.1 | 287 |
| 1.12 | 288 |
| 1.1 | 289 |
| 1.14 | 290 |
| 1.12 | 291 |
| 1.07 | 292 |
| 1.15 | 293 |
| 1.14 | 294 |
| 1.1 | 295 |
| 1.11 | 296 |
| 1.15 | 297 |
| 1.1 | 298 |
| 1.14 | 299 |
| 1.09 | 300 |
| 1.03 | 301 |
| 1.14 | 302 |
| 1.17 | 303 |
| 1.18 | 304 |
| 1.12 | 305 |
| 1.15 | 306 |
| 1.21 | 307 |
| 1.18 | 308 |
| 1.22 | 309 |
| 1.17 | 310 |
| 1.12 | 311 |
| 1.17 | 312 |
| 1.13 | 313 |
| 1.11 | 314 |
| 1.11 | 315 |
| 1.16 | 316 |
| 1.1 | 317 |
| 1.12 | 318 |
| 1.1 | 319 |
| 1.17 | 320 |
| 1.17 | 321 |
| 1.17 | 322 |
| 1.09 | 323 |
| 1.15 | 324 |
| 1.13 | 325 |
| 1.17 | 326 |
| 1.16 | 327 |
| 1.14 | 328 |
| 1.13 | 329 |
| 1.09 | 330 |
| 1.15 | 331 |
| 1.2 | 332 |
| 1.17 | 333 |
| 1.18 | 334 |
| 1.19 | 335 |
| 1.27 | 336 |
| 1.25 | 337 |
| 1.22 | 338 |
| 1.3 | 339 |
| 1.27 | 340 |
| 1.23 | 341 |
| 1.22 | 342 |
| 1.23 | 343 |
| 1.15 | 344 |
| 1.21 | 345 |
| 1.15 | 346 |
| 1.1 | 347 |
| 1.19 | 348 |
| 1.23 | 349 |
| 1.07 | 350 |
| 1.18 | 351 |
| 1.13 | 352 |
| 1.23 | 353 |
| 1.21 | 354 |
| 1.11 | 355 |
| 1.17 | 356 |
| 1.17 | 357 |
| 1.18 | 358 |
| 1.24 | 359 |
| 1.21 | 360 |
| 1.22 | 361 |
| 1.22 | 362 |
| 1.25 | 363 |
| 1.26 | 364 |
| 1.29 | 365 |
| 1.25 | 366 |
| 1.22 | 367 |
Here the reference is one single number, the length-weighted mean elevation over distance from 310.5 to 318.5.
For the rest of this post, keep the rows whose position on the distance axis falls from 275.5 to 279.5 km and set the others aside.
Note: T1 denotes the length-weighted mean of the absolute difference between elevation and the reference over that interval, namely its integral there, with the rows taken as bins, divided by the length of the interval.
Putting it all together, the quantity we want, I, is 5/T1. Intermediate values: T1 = 0.041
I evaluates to 121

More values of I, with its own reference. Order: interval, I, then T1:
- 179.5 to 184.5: 23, 0.215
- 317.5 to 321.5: 167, 0.030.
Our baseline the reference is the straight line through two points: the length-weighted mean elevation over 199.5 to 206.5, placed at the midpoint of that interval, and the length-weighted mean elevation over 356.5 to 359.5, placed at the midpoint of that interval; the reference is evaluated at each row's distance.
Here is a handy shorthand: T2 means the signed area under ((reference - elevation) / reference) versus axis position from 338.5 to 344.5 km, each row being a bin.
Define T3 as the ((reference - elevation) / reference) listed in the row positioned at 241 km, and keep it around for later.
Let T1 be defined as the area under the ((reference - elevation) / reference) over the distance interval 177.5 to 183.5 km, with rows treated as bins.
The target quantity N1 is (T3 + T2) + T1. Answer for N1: -0.1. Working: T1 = 0.4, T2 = -0.3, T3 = -0.204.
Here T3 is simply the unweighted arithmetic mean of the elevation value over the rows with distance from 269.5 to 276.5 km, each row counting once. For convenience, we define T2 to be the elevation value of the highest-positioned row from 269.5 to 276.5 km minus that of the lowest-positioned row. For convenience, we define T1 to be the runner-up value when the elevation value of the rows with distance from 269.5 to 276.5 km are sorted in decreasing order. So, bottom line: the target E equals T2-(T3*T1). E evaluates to -1.57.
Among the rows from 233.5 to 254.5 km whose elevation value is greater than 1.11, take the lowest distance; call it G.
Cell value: 234 km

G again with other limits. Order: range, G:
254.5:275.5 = 255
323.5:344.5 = 324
